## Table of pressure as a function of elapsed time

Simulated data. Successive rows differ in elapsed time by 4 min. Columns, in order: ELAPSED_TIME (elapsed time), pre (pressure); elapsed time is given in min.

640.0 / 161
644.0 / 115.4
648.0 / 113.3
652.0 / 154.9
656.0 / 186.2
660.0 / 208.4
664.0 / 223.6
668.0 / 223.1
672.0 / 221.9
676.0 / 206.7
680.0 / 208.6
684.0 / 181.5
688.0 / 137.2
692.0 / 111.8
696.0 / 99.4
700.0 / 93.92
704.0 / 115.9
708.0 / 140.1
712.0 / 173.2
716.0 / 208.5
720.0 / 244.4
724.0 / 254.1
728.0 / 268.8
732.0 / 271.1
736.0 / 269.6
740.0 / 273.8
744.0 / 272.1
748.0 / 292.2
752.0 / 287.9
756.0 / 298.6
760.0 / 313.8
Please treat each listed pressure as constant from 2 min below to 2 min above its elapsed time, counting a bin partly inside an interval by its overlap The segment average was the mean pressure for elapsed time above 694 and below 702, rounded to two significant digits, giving 97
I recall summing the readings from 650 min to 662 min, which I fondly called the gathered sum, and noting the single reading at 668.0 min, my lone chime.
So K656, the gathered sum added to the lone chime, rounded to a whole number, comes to 773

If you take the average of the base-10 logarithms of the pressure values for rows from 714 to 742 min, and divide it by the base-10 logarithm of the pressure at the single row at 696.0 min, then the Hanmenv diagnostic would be 1.20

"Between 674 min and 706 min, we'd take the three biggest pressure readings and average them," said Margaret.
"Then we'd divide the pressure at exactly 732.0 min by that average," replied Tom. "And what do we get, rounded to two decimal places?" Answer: 1.36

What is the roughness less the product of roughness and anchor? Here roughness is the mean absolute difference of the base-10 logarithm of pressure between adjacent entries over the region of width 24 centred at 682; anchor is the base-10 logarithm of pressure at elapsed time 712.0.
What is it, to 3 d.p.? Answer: -0.076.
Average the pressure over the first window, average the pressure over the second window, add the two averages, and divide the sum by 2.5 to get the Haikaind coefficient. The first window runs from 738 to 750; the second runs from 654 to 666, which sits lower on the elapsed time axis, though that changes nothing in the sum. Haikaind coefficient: 194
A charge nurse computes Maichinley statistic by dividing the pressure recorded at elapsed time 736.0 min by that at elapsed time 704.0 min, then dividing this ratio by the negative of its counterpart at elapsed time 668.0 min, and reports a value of -0.0104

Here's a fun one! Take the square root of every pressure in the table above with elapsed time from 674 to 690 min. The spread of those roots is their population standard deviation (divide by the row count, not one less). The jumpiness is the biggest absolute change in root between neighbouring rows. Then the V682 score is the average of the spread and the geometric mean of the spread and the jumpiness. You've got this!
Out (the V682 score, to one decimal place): 1.2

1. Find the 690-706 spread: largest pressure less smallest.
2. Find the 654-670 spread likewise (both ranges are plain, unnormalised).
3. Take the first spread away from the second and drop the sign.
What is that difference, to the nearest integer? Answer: 15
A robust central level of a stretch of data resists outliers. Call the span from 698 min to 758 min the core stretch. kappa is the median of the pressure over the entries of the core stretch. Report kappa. 269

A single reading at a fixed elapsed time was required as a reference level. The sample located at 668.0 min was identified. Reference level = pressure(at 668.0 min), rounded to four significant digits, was 223.1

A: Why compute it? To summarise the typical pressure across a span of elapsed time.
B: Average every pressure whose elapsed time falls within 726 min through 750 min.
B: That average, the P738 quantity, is 275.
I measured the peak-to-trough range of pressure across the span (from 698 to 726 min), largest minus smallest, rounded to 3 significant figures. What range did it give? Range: 160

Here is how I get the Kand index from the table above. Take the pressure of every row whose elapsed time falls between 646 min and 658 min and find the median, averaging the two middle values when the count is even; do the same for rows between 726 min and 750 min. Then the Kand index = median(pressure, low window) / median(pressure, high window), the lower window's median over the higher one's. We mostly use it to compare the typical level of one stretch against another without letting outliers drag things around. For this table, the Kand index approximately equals 0.57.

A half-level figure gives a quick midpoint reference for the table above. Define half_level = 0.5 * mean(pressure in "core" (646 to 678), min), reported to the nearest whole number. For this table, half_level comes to 96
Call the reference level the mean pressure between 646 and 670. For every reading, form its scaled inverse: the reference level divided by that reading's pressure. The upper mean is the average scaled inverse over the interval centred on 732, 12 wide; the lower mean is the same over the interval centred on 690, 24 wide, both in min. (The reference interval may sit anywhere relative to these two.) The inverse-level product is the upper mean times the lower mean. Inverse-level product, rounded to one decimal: 1.0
